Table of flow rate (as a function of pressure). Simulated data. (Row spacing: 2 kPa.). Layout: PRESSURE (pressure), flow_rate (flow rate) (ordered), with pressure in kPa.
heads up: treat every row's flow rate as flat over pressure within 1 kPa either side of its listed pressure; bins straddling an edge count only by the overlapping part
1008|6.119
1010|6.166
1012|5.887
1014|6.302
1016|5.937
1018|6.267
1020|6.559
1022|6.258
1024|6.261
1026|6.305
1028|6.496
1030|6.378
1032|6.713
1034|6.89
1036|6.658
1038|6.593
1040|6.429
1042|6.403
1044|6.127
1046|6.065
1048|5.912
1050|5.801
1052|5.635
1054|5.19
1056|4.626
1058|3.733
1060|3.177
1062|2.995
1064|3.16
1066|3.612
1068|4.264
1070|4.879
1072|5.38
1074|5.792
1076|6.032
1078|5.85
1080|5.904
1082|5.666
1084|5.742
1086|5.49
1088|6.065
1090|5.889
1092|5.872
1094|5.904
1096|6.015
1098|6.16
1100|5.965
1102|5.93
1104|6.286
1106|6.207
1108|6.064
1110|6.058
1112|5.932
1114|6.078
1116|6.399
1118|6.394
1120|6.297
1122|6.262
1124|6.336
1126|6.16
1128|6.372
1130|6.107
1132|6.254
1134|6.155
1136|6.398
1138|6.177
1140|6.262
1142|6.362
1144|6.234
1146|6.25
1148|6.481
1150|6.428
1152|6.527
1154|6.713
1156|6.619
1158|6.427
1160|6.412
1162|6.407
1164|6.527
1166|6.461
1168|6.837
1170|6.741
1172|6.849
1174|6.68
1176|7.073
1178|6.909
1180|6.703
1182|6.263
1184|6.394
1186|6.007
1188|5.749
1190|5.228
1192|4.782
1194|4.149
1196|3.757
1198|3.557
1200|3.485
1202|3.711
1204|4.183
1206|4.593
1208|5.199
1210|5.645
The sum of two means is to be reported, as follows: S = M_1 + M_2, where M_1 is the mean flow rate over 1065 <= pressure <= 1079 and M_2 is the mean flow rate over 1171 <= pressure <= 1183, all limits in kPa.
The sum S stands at 11.9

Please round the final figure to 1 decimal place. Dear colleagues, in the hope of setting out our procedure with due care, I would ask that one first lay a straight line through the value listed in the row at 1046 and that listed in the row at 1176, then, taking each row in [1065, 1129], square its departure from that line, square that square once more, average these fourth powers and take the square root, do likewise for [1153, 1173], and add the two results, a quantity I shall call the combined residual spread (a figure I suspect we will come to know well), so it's 1.7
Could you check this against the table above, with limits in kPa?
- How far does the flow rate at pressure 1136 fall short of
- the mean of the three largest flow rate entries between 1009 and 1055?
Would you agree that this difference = 0.4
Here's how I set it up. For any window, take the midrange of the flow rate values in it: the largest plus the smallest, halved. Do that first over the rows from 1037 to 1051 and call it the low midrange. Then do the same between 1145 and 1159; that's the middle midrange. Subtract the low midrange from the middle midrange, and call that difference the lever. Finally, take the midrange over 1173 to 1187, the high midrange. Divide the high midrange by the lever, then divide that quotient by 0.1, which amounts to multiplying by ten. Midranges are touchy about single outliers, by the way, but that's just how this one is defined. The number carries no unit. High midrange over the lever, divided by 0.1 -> 230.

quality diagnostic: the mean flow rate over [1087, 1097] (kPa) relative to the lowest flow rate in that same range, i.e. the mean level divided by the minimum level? 1.01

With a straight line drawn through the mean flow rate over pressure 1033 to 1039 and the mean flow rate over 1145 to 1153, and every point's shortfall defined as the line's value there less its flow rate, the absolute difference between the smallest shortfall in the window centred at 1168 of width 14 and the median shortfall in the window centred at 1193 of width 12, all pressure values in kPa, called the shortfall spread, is 2.3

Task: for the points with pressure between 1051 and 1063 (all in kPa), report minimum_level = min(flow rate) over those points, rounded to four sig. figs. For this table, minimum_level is 2.995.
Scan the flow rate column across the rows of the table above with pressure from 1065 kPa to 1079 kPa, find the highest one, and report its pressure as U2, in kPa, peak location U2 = 1076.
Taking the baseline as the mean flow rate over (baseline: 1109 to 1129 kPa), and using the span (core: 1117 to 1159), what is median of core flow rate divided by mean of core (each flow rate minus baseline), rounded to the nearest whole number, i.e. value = 55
